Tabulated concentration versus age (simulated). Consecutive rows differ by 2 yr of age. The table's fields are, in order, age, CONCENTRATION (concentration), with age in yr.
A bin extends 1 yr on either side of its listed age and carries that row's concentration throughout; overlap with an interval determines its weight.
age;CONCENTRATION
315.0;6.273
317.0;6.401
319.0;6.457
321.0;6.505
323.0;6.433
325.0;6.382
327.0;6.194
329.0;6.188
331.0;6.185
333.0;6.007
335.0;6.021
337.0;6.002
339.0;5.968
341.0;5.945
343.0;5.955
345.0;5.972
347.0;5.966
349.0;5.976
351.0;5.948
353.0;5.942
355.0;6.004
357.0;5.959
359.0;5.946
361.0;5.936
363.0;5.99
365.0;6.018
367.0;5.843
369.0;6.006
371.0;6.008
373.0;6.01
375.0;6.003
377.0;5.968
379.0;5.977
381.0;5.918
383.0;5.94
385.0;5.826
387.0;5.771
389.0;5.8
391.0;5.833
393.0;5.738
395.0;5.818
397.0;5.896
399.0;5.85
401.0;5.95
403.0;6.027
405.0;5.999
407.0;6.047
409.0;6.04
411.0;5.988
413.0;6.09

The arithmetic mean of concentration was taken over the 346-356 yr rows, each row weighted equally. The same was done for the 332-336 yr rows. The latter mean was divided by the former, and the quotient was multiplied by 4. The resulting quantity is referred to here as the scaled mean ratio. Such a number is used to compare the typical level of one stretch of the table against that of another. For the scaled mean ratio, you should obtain 4.03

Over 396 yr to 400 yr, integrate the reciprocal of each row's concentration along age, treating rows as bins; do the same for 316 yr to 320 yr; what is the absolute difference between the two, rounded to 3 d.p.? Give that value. 0.059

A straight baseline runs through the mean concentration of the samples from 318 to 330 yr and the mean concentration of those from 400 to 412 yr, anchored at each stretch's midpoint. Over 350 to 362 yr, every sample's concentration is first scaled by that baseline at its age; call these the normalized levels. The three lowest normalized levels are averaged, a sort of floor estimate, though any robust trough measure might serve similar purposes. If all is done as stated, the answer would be 0.954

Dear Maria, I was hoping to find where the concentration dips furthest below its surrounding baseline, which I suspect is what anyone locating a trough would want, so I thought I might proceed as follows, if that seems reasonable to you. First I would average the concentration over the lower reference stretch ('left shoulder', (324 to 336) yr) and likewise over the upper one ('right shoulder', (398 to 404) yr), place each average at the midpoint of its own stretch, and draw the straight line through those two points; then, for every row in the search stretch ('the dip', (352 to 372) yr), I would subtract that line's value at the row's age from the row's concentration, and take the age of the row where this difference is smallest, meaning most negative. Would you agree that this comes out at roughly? 367.0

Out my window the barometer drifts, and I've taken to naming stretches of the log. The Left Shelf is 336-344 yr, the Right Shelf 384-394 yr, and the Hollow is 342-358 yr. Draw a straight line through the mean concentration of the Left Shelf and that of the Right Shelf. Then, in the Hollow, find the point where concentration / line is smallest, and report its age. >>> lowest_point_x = 343.0 yr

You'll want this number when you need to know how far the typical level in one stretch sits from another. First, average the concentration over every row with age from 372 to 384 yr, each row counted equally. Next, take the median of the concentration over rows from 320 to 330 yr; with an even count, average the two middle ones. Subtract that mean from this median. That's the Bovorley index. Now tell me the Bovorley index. 0.41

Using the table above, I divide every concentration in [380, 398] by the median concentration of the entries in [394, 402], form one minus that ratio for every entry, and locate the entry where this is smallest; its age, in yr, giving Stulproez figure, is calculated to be 383.0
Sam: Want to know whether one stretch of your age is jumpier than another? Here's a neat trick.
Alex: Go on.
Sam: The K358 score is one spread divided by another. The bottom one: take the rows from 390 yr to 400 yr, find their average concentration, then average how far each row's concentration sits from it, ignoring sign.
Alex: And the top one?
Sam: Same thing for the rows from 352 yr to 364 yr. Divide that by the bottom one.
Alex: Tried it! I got 0.6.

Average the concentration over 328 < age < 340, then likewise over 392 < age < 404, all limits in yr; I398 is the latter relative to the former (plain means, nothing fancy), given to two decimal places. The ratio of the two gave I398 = 0.97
